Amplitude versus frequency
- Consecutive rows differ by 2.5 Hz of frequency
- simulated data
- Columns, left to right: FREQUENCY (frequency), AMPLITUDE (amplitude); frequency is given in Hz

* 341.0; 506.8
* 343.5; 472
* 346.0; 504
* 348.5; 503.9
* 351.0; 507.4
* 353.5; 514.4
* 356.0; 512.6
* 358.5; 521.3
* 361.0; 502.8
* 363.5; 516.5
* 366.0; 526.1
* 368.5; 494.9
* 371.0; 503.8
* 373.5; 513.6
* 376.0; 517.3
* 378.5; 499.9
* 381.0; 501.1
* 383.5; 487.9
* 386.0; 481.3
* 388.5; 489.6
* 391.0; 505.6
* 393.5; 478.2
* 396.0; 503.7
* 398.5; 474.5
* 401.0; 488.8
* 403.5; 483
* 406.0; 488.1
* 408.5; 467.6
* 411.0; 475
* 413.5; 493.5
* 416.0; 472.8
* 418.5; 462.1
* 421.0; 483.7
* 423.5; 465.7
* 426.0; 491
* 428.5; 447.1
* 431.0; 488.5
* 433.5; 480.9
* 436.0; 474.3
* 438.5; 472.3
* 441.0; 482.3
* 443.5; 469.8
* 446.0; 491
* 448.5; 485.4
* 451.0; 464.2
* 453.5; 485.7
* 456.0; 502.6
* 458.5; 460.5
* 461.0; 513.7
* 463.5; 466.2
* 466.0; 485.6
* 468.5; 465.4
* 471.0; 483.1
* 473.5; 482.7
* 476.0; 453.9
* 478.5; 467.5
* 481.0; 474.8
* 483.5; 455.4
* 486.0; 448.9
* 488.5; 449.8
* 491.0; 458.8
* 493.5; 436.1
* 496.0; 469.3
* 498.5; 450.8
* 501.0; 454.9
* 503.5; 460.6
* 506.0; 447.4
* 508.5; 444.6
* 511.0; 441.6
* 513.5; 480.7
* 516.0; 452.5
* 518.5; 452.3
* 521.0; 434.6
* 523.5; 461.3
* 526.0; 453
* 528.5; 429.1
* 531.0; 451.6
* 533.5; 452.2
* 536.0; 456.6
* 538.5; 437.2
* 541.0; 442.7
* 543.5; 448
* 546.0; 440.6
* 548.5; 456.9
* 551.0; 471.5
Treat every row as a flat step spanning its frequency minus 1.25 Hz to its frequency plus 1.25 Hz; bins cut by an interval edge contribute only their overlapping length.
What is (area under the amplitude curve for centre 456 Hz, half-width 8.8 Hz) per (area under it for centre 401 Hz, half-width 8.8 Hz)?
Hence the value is 1.00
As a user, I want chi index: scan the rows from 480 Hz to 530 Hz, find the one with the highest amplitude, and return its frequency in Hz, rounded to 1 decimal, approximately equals 513.5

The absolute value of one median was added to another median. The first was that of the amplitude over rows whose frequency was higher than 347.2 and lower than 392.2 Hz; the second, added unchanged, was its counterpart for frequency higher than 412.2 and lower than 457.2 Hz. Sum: 986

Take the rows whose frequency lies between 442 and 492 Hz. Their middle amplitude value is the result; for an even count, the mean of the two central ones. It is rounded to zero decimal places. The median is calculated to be 469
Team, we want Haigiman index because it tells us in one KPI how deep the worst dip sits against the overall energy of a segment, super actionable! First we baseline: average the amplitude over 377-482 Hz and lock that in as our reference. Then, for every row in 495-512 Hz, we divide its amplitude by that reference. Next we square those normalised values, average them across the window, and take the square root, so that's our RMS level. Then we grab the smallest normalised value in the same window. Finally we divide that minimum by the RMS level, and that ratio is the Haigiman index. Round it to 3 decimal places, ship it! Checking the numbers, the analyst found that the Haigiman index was 0.975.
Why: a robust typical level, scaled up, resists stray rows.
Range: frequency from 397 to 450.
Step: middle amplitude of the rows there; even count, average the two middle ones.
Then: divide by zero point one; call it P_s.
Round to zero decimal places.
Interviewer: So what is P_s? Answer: 4809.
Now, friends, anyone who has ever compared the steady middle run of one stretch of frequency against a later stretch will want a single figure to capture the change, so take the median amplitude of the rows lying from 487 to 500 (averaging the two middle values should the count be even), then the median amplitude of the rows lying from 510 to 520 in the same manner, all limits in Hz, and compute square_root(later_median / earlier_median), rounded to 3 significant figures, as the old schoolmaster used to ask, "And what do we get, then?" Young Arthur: 1.00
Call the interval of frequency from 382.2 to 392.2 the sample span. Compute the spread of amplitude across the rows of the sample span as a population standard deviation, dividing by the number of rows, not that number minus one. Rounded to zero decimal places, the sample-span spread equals 9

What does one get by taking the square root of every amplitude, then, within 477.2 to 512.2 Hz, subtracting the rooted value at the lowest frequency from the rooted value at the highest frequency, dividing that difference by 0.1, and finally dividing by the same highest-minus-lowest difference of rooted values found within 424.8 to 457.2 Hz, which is -23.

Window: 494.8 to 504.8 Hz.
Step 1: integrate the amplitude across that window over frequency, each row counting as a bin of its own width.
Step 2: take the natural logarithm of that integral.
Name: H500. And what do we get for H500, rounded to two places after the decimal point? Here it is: 8.43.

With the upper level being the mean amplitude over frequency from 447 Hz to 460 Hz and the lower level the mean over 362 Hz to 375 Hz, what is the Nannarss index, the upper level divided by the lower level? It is 0.94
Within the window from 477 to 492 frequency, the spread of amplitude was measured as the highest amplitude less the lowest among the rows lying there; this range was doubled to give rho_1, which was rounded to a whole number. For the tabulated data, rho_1 52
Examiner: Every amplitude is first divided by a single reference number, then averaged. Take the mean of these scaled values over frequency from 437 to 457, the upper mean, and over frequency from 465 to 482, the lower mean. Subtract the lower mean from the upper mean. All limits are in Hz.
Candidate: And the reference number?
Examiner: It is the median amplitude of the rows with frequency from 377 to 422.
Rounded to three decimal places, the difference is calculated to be 0.017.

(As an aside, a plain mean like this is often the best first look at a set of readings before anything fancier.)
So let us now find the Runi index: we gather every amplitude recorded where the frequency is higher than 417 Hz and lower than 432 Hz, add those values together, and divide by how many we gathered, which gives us 473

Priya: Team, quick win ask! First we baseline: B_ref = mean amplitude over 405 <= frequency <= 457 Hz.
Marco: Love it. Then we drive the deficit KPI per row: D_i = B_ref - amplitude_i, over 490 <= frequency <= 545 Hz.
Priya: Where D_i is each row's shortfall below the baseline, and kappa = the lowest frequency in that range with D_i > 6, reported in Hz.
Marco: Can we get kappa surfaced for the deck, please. 491.0 Hz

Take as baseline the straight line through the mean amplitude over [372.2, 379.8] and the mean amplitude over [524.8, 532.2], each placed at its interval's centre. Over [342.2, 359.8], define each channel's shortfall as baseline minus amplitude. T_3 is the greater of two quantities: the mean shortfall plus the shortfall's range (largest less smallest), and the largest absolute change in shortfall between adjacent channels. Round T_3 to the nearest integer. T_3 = 72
